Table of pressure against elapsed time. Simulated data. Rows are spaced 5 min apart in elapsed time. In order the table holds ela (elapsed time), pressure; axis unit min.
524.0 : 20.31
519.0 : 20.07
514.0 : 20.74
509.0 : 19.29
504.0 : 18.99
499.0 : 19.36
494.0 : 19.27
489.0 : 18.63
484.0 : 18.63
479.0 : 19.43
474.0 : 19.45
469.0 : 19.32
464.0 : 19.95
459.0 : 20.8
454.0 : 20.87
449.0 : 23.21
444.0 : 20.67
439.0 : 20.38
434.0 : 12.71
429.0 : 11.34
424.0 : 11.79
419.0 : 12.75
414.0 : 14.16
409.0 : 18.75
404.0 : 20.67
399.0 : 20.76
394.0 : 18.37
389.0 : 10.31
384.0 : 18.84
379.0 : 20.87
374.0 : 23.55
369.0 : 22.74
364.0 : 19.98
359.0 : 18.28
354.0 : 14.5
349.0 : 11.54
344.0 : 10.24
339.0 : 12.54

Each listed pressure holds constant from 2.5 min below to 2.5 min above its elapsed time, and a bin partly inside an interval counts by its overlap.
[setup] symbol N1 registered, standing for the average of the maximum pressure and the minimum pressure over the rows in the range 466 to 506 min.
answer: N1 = 19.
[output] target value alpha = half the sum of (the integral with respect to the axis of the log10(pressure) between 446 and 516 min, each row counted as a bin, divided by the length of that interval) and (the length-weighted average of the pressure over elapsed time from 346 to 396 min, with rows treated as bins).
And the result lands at 9.6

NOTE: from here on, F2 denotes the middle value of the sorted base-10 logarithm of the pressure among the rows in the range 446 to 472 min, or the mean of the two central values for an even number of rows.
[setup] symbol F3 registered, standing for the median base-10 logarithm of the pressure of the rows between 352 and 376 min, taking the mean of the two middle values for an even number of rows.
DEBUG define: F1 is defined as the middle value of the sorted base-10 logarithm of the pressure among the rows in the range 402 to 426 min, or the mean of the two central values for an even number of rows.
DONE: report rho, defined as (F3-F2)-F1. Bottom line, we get -1.17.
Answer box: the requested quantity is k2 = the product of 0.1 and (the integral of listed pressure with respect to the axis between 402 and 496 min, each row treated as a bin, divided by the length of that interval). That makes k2 1.80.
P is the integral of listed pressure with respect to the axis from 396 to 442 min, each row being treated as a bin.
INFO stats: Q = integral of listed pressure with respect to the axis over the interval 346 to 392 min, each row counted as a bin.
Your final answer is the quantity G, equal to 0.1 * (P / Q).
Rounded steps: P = 736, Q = 817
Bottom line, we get 0.090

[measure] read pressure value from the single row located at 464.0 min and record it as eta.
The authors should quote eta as 19.95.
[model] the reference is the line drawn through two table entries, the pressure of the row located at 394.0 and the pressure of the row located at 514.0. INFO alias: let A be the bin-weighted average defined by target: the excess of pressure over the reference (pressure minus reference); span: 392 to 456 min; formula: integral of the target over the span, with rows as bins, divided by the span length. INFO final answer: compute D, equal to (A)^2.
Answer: 2.5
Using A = -1.6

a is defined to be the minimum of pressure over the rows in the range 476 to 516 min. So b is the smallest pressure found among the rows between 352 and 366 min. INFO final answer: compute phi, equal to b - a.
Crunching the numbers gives -4.1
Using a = 18.63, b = 14.5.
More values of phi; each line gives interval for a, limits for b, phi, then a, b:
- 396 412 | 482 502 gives -0.1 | 18.75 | 18.63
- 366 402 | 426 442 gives 1.0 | 10.31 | 11.34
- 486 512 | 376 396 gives -8.3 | 18.63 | 10.31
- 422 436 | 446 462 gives 9.5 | 11.34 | 20.8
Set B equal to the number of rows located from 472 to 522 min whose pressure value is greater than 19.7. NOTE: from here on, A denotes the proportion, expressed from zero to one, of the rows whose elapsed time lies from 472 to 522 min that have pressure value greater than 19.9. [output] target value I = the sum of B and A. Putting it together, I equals 2.2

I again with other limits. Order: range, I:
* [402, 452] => 4.4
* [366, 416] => 5.5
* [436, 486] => 6.6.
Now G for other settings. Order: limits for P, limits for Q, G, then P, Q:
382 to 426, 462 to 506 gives 0.085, 717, 846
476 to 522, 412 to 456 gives 0.124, 892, 722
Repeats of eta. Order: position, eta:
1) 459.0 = 20.8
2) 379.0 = 20.87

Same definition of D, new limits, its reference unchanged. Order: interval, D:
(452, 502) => 0.2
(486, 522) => 1.1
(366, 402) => 1.4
